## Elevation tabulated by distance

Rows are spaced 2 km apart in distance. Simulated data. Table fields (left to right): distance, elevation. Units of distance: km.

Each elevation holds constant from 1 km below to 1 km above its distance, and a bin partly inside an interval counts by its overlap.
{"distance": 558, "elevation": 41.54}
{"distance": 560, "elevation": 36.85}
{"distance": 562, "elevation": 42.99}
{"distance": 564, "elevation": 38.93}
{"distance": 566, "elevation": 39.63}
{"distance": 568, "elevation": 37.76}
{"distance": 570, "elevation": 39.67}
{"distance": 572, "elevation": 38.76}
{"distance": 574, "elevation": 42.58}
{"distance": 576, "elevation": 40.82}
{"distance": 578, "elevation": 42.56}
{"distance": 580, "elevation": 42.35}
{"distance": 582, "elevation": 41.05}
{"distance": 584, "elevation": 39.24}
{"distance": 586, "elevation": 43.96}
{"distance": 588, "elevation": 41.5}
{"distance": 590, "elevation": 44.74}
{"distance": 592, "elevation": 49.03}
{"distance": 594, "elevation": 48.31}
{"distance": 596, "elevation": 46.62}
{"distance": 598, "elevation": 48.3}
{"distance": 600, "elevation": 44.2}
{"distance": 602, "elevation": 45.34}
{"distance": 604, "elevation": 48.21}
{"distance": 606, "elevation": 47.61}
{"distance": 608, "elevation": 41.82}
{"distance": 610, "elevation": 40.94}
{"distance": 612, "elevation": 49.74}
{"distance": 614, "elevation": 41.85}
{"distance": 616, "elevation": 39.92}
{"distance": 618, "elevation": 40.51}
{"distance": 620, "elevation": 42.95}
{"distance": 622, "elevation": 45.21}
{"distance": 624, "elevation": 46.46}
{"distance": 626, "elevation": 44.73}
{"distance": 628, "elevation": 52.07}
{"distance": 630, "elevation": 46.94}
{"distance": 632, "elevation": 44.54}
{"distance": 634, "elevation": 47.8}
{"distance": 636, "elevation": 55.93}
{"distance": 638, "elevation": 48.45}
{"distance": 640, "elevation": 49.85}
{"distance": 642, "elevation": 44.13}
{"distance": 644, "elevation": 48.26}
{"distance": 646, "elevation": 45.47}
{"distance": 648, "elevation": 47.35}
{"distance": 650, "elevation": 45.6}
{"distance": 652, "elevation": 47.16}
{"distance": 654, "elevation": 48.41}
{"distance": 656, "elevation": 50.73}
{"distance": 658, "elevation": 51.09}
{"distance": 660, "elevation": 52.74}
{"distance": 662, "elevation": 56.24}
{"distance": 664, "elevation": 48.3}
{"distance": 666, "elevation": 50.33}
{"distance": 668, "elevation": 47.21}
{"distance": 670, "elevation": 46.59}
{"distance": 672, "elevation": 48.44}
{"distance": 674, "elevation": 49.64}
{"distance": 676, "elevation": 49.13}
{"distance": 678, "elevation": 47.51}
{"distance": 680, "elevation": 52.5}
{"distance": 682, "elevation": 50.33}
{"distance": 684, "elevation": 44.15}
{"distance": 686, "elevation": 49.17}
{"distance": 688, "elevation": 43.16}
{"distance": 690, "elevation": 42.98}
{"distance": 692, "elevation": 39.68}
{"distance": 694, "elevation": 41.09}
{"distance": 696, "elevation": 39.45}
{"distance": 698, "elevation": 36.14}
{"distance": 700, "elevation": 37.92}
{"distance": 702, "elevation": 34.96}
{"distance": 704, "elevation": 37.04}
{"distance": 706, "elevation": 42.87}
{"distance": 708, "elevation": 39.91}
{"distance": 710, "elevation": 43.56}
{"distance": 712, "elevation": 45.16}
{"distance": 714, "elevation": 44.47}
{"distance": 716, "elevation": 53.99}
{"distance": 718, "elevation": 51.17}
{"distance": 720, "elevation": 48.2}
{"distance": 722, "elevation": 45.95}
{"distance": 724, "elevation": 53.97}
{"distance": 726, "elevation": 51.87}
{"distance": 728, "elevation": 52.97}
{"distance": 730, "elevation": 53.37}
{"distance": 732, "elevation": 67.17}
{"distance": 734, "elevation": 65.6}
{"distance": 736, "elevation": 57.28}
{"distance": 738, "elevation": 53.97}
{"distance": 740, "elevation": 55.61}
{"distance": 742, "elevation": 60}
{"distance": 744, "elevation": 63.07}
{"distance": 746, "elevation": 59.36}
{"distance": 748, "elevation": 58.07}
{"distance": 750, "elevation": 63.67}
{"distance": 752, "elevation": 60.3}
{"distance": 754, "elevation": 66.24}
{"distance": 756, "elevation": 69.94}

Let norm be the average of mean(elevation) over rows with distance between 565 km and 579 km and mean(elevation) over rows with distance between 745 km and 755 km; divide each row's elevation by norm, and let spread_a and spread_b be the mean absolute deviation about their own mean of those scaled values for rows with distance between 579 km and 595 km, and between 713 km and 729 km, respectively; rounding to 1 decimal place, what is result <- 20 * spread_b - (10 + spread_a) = -8.8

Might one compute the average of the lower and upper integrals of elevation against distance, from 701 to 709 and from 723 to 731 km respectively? 367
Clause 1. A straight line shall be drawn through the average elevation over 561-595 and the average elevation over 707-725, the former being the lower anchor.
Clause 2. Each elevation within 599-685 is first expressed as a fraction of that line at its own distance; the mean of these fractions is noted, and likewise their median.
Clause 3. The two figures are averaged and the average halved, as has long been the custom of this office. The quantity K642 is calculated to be 0.531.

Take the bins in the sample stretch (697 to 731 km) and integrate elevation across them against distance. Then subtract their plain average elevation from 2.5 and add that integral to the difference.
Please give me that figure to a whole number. 1504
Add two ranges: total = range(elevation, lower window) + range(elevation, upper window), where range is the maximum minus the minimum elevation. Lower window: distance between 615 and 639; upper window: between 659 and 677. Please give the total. 26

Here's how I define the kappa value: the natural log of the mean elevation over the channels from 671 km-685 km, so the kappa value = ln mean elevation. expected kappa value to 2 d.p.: 3.89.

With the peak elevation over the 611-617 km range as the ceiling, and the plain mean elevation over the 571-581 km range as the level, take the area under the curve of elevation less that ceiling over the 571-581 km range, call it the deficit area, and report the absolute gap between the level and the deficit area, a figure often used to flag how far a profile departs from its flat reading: 125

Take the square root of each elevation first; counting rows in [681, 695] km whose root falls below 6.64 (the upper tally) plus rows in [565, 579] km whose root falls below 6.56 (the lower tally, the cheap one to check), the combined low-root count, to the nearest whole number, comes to 11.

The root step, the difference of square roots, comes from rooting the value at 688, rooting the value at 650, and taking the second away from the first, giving -0.2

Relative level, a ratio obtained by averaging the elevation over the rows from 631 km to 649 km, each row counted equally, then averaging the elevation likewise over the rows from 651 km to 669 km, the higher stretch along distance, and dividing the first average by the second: 0.95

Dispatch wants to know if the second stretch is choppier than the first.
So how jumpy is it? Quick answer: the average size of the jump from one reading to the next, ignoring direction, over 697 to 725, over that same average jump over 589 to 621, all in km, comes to 1.20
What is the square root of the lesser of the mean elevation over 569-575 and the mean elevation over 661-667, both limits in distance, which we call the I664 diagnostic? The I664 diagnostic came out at 6.35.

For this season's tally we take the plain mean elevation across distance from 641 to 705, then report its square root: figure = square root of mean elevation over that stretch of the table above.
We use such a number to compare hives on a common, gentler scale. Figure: 6.78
